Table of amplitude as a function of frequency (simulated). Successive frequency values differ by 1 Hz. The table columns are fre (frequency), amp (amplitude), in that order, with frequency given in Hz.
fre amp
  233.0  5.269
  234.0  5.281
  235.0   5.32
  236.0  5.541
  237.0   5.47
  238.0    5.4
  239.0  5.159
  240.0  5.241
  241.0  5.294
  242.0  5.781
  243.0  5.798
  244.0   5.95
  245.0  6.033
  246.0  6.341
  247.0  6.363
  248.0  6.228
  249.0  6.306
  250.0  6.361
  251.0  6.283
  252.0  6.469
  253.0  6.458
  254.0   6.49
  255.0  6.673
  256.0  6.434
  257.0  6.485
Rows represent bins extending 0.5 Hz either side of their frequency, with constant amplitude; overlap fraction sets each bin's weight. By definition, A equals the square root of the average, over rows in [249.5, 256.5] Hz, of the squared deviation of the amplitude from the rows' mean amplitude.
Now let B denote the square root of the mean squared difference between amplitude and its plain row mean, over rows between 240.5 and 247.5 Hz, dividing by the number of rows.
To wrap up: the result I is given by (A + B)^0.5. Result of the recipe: 0.67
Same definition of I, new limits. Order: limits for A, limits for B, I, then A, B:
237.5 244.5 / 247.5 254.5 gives 0.62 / 0.294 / 0.10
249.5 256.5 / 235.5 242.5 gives 0.55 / 0.112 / 0.19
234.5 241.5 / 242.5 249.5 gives 0.57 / 0.123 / 0.20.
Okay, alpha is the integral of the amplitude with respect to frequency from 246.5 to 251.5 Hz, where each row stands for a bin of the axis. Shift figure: 32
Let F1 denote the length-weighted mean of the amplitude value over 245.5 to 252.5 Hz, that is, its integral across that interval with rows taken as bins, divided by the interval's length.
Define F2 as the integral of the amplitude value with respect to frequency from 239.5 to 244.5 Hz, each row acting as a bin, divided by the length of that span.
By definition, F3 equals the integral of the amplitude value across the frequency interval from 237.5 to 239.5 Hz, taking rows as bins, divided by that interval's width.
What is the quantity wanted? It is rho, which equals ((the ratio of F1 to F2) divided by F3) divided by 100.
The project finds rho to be 0.0021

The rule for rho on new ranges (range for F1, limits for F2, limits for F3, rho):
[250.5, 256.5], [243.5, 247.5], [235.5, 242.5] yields 0.0019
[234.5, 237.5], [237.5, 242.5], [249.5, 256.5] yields 0.0016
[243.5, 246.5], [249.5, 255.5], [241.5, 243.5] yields 0.0016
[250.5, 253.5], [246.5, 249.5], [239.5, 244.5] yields 0.0018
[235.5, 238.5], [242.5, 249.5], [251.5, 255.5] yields 0.0014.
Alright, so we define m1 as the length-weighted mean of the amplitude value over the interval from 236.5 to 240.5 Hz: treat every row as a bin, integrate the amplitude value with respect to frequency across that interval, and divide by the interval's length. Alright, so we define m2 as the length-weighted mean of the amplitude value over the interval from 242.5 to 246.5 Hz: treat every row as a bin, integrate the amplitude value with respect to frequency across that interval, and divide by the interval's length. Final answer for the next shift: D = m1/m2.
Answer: 0.88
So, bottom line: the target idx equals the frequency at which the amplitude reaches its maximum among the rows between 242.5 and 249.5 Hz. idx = 247.0 Hz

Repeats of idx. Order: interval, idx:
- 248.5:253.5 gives 252.0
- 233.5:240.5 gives 236.0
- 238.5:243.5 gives 243.0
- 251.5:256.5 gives 255.0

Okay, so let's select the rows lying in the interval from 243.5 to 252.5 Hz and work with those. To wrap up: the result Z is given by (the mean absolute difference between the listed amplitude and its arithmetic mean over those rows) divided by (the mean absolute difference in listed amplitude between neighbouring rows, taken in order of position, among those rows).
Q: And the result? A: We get 1.07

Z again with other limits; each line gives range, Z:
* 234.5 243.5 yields 1.16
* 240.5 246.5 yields 1.15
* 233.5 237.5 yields 0.93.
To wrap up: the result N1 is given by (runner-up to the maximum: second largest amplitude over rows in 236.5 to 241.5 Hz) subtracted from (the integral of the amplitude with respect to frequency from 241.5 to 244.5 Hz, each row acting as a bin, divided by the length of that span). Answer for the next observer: 0.44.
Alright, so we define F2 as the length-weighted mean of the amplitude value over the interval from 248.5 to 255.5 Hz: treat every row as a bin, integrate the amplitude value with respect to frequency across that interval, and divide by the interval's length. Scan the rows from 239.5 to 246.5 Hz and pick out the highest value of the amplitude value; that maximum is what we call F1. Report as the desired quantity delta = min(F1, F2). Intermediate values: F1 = 6.341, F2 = 6.4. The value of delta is 6.34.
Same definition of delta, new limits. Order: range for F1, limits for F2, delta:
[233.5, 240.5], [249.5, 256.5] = 5.54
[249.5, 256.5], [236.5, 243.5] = 5.45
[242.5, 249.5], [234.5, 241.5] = 5.35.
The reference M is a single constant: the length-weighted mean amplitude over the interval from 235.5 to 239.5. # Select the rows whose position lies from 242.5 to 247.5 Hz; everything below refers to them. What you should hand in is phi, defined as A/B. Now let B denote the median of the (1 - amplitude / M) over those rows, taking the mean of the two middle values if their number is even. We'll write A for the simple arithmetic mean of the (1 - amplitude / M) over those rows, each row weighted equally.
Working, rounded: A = -0.131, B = -0.119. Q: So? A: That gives 1.10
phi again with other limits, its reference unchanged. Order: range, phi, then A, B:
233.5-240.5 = 0.66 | 0.009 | 0.013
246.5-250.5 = 0.98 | -0.171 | -0.175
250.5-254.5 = 0.96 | -0.191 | -0.199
